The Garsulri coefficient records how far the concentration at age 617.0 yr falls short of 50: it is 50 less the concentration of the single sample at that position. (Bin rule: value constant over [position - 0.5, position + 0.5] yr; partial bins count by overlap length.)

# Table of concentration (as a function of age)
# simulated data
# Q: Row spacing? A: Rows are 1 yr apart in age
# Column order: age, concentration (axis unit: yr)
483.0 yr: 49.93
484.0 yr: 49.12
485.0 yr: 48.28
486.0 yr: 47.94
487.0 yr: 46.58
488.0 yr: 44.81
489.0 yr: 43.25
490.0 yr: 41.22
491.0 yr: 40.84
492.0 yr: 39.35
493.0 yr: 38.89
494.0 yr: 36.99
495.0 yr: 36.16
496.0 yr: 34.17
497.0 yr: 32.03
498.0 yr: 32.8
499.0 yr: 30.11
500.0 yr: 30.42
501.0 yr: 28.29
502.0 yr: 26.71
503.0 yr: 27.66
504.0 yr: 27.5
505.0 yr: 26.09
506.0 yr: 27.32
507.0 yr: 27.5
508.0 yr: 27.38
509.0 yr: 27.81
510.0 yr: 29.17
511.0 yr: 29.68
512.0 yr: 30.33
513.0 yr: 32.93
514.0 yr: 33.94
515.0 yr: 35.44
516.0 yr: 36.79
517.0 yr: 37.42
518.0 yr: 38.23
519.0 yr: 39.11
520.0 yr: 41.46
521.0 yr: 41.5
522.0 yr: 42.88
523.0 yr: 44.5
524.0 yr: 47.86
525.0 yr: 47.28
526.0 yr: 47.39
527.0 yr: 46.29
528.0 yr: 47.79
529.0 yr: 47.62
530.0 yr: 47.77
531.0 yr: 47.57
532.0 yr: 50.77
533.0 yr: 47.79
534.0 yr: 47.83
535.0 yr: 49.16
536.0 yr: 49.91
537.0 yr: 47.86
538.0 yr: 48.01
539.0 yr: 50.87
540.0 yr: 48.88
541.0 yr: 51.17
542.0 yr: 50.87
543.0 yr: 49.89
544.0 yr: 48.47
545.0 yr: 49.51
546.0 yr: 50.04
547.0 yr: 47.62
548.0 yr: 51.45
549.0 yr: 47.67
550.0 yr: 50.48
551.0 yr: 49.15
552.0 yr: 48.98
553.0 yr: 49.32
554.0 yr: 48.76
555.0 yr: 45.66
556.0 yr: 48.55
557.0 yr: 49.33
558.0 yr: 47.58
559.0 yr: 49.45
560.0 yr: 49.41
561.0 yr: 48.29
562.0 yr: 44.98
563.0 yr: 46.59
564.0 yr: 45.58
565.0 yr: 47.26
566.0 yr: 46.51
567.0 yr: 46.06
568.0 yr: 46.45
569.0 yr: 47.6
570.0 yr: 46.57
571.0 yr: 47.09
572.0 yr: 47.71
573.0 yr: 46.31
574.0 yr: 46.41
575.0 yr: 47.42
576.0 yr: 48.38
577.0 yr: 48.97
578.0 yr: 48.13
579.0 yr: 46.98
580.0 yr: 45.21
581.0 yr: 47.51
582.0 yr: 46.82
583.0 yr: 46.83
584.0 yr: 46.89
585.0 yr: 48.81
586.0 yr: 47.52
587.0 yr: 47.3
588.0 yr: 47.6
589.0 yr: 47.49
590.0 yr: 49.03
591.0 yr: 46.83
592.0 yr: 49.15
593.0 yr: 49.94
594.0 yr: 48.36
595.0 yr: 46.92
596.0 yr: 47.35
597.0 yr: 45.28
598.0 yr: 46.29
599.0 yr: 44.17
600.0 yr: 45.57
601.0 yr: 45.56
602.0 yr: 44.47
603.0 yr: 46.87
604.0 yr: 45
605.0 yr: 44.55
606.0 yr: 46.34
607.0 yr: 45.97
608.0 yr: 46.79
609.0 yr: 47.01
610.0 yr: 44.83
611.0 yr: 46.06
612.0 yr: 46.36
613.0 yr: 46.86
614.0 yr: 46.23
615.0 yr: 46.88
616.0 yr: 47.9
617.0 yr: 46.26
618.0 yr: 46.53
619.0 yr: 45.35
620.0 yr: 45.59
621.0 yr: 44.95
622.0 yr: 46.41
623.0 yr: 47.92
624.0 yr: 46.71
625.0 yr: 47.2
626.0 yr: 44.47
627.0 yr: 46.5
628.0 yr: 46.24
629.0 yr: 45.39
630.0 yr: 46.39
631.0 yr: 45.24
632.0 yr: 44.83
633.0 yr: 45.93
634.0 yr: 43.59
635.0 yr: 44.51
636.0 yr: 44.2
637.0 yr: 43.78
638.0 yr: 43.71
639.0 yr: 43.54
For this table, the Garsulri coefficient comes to 3.7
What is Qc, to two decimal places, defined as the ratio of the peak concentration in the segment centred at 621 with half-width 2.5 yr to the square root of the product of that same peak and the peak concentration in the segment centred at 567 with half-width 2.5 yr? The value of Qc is 1.00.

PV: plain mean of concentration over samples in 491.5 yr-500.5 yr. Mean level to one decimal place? 34.5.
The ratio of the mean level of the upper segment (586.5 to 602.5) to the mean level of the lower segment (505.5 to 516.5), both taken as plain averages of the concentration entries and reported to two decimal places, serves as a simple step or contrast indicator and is 1.53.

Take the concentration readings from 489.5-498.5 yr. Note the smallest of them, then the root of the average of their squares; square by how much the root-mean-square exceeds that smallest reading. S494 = 25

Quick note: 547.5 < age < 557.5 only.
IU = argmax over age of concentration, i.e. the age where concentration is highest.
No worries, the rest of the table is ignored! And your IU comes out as 548.0 yr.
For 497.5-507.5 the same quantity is 498.0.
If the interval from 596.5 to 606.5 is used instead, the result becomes 603.0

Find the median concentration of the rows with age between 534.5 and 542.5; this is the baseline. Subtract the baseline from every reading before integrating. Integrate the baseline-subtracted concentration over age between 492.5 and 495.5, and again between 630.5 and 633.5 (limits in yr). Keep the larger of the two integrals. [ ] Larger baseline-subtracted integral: -13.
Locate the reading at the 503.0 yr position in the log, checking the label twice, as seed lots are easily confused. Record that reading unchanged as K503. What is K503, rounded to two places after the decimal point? 27.66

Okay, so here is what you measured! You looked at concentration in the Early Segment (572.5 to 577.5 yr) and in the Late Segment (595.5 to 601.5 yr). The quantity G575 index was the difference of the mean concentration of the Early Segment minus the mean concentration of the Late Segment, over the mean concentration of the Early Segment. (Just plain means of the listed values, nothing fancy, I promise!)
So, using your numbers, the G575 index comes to 0.038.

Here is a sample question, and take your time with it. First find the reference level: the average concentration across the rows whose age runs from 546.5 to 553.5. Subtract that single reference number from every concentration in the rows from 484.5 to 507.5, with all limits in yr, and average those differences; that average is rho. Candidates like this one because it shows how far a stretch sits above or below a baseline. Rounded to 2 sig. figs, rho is -14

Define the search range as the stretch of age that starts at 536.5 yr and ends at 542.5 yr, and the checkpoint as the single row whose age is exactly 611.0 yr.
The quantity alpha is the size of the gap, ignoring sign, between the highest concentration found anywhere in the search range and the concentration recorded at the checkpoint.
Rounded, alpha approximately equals 5.1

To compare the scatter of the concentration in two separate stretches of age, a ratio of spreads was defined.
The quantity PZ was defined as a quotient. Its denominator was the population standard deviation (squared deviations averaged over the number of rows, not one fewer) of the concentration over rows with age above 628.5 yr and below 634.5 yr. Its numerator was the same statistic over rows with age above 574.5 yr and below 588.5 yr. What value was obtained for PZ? 1.0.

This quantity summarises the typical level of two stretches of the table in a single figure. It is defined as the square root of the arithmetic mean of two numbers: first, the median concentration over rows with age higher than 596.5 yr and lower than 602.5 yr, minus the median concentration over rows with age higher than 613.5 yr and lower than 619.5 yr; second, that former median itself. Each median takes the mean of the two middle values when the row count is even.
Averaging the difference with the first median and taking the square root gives 4.71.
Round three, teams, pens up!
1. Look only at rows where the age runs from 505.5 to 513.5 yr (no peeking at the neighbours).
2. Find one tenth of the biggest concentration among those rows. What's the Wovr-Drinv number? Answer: 3.3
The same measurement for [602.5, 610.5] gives 4.7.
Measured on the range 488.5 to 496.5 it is 4.3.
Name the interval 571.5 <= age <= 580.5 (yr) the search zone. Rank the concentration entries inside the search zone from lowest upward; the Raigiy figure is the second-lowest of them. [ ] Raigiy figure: 46.31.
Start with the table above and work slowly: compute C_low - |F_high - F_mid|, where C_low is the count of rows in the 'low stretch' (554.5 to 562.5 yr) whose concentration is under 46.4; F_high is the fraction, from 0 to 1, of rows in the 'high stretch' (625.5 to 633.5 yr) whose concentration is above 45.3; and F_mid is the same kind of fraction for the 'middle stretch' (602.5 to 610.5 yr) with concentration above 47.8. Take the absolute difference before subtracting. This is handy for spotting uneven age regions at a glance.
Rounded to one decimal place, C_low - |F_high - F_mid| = 1.4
